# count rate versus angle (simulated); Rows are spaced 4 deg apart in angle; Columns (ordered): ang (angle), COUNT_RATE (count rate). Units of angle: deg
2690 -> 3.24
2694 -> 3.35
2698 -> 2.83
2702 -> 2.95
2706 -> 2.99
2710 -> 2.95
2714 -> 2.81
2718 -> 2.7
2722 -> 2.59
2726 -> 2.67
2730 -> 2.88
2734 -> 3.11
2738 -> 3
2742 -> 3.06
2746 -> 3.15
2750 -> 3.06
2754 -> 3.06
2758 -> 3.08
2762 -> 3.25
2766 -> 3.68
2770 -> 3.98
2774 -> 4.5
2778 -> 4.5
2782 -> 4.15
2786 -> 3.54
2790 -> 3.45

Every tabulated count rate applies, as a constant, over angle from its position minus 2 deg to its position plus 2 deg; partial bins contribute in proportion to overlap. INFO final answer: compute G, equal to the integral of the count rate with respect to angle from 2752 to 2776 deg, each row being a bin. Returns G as 86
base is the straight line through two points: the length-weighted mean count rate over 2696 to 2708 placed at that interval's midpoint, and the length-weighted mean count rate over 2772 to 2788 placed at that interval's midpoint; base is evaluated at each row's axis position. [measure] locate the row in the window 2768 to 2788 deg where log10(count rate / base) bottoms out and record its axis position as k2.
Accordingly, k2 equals 2786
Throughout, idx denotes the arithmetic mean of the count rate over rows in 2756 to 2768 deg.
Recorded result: 3.3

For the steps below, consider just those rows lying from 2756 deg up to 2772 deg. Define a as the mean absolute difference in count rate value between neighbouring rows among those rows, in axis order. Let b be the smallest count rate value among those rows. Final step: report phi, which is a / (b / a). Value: 0.029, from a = 0.30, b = 3.08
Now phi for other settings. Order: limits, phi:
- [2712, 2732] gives 0.006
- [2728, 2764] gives 0.003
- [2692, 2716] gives 0.011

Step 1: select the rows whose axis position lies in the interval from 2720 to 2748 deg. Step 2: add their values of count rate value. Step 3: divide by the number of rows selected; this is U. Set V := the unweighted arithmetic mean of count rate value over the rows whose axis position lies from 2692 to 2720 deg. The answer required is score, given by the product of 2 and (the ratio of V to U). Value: 2.0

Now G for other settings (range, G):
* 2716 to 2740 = 68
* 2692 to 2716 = 72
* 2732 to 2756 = 74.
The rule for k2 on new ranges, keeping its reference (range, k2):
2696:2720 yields 2718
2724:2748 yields 2726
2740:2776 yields 2758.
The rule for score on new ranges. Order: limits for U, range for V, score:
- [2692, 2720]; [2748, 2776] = 2.4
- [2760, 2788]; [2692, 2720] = 1.5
